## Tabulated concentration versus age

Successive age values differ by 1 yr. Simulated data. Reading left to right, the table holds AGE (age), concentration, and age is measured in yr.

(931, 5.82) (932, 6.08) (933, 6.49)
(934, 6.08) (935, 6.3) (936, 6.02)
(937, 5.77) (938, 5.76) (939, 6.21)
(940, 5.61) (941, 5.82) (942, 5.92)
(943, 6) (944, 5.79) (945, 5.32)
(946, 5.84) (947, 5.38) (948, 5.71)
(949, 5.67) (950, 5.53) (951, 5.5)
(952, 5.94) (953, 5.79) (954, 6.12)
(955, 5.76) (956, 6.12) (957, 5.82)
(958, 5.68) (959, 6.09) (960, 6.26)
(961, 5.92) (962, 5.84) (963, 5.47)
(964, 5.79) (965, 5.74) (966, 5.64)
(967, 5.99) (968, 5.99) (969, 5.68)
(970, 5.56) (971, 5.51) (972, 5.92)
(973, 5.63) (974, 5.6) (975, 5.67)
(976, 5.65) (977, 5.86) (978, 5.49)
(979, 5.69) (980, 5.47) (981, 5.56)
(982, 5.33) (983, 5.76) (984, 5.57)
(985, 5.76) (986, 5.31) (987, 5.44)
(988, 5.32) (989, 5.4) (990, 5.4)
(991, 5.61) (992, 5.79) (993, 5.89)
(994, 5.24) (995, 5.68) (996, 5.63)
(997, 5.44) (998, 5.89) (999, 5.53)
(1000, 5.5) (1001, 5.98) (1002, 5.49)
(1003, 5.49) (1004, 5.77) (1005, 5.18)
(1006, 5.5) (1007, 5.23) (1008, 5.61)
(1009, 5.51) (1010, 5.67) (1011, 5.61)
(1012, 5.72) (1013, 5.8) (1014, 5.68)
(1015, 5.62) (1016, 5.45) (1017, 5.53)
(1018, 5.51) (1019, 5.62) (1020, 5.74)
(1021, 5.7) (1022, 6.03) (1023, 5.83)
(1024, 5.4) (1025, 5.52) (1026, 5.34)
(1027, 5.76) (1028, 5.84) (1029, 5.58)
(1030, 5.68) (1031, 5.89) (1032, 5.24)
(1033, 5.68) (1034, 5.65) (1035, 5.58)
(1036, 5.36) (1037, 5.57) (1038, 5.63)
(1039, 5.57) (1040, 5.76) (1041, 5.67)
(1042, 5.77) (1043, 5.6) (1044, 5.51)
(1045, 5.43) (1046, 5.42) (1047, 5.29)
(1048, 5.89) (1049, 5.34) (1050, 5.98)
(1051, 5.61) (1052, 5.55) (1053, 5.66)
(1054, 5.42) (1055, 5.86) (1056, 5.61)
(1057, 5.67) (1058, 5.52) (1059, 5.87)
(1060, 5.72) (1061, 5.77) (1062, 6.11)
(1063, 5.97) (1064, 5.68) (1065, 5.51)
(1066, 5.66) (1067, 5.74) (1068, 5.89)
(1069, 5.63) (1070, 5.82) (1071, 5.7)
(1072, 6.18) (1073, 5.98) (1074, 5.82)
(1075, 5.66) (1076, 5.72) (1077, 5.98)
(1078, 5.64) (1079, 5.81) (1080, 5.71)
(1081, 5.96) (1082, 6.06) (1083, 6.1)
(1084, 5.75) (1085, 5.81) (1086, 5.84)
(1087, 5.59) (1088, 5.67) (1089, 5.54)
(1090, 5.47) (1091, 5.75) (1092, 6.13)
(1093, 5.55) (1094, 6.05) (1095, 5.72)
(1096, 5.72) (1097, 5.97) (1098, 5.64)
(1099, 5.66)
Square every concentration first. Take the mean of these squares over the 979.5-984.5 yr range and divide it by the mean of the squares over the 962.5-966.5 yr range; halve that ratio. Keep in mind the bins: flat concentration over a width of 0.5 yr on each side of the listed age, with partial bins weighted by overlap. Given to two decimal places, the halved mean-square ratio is 0.48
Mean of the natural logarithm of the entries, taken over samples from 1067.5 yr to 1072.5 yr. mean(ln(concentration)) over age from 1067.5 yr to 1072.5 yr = 1.76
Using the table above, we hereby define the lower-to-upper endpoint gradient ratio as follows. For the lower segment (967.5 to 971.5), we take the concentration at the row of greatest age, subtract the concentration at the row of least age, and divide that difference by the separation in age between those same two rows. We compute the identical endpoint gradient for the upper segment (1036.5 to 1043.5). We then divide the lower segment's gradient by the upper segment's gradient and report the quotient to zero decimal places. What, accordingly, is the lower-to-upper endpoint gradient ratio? -32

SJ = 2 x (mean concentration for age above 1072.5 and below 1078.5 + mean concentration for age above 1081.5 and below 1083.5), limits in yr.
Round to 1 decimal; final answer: 23.8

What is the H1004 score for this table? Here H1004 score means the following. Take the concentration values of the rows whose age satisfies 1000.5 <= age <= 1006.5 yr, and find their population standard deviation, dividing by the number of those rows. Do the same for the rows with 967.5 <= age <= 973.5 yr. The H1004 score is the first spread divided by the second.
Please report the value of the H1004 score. 1.40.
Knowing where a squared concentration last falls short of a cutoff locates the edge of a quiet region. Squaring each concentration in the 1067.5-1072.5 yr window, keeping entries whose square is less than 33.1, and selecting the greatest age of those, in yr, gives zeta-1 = 1071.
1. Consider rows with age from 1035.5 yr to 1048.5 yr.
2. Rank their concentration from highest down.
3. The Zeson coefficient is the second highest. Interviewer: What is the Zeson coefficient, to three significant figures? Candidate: 5.77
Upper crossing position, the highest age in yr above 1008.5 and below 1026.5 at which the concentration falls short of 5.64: 1026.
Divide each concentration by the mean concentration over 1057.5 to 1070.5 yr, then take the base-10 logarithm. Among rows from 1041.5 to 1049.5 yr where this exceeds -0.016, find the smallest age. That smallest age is 1042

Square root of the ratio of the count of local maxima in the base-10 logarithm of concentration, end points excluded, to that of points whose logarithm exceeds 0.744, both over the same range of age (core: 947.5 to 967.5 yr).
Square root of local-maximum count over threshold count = 0.54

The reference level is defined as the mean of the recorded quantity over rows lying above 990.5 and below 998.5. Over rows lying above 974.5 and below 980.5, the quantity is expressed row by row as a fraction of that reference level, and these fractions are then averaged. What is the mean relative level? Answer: 1.00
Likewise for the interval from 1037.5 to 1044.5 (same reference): 1.00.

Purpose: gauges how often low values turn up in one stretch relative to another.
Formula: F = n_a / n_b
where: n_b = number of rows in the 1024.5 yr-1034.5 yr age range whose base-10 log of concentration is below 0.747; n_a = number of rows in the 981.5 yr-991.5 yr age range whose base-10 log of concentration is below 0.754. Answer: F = 2.0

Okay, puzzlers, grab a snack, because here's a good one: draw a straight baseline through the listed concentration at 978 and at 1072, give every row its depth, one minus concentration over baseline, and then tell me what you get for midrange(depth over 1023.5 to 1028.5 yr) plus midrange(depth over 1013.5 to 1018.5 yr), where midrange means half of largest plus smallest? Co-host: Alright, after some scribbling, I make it 0.079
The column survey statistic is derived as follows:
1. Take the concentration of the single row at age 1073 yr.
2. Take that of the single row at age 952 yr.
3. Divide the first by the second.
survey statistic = 1.01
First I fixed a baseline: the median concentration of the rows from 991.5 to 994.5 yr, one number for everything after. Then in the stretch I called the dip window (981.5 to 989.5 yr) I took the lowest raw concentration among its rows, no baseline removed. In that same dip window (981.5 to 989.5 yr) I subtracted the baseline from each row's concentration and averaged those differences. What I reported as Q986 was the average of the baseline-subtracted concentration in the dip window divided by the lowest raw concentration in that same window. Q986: -0.057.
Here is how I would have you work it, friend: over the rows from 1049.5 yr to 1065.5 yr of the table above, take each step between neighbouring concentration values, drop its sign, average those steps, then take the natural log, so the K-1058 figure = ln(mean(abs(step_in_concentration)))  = -1.55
